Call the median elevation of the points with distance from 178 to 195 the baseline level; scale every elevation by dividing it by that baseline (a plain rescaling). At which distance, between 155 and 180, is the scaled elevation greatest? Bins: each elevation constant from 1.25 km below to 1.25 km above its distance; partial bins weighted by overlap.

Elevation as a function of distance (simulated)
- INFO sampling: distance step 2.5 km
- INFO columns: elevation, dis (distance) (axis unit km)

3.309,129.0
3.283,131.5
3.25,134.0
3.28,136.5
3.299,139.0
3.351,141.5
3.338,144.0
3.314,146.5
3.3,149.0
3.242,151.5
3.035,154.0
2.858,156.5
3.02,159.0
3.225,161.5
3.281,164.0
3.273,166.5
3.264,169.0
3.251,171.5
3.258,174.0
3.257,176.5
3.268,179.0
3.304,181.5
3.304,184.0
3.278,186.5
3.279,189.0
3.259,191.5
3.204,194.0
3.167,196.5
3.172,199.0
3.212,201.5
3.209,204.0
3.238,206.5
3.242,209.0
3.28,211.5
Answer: 164.0 km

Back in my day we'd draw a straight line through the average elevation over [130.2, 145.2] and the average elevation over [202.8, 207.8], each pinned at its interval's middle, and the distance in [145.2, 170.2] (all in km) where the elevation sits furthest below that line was 156.5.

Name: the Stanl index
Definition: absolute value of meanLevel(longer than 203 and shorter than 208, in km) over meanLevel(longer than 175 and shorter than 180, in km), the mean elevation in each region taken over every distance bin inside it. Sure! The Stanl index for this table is 0.99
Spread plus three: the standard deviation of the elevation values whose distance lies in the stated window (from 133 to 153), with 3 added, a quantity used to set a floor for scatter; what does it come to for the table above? 3.04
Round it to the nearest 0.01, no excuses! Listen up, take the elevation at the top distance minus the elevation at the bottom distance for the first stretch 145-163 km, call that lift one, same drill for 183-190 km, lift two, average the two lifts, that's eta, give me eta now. -0.06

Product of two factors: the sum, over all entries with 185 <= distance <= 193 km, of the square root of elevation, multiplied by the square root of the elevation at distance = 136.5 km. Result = 10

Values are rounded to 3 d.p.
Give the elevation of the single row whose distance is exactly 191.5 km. 3.259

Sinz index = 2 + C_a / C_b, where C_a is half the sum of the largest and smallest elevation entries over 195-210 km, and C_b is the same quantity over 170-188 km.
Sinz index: 2.98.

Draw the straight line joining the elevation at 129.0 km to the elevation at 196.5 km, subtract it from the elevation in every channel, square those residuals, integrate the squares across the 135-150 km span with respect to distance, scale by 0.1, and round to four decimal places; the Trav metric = 0.0029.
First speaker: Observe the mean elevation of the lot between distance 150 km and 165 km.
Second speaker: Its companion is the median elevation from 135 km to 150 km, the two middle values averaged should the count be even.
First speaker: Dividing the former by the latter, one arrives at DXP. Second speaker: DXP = 0.94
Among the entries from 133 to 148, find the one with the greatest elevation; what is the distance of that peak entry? 141.5 km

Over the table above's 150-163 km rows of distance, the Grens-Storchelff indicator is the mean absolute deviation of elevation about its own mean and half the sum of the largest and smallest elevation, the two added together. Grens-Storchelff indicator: 3.18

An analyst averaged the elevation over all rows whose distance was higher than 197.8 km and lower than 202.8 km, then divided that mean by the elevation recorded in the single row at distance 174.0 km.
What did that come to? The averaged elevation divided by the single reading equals 0.98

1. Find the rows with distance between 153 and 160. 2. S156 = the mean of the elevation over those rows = 2.97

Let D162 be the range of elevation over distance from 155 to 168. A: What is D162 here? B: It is 0.42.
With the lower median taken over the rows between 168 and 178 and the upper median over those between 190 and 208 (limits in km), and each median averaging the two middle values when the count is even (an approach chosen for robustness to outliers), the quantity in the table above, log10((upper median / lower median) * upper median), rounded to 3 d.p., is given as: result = 0.500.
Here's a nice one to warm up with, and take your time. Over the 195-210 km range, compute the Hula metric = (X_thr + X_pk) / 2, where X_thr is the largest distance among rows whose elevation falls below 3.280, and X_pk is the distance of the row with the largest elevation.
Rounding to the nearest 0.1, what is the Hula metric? 209.0 km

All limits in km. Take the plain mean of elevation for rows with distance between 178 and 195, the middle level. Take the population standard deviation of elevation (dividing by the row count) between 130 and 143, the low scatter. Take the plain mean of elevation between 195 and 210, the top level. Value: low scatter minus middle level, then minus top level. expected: -6.44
